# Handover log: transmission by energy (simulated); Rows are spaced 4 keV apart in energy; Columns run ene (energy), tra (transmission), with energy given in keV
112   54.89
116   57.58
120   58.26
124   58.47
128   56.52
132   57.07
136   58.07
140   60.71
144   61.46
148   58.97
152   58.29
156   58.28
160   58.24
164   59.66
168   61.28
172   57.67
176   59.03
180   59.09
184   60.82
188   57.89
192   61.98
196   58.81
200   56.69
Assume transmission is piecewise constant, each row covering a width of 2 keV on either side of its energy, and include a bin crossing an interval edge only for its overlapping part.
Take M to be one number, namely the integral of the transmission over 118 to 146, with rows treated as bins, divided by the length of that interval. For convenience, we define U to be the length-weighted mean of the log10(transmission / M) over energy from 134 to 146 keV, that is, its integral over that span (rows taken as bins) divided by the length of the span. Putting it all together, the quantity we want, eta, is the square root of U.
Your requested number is 0.102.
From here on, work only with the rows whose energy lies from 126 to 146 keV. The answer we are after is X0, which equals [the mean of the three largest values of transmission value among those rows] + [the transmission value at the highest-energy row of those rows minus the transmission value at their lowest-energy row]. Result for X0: 65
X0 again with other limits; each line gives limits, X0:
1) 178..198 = 60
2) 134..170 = 64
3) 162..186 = 62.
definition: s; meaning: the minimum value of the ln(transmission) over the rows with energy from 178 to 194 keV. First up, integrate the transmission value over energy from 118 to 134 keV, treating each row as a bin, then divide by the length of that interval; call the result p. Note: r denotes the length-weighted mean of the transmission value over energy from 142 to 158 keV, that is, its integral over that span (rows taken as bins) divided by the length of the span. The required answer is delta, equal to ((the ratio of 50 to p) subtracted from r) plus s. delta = 62.4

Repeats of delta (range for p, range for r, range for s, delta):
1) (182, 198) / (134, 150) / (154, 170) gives 63.0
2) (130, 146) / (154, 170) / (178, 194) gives 62.6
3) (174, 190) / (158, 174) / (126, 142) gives 62.4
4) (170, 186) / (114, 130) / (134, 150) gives 60.9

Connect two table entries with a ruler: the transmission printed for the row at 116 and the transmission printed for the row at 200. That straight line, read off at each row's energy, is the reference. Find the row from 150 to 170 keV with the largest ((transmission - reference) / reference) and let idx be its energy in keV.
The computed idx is 168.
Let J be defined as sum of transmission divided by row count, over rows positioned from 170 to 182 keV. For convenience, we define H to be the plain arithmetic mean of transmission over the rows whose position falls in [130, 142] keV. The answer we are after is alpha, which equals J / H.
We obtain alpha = 1.000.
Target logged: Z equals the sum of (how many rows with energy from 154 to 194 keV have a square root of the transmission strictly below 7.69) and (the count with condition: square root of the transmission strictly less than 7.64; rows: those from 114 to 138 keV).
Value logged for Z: 11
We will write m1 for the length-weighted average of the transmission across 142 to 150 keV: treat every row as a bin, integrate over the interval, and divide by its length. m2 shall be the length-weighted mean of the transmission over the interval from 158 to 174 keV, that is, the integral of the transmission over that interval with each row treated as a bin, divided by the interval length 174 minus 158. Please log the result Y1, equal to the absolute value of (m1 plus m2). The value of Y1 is 119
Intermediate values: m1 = 60.2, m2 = 59.2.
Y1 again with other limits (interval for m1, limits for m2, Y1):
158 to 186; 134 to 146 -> 119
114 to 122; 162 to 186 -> 118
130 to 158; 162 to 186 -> 119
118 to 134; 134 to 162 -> 117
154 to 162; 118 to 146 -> 117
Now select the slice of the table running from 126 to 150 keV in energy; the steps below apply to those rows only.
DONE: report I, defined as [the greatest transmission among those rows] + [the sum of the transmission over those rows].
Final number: 414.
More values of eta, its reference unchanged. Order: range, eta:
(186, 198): 0.081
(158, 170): 0.088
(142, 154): 0.082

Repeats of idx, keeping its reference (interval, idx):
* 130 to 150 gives 144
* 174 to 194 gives 192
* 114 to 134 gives 124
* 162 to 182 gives 168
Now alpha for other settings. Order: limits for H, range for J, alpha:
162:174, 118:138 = 0.969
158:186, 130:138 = 0.969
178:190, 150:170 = 0.998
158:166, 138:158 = 1.010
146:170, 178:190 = 1.002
